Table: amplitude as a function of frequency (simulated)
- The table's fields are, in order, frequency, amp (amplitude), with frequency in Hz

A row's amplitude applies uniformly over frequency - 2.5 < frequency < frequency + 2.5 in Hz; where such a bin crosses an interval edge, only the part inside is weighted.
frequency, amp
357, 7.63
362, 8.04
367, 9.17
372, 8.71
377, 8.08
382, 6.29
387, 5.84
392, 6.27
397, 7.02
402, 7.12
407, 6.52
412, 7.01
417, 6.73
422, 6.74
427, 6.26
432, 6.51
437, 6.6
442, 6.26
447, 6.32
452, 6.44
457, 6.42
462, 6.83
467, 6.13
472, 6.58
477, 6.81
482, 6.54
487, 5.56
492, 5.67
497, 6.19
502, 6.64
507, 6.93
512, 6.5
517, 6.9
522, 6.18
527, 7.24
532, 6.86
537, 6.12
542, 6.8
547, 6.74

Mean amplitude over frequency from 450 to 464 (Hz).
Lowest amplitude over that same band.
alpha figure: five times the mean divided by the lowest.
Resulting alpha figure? 5.11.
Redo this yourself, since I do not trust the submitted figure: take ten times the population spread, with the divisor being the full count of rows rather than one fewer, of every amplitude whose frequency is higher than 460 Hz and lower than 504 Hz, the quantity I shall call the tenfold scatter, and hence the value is 4.4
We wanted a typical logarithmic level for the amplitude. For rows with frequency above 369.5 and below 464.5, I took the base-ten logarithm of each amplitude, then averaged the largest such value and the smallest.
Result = 0.85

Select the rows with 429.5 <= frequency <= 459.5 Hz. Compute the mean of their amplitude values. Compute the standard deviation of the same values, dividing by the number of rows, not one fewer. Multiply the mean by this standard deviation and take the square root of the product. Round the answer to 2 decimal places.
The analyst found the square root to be 0.85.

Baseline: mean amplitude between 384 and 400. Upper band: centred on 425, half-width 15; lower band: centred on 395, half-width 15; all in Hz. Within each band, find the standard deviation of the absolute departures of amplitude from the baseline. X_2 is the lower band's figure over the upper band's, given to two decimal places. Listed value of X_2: 1.55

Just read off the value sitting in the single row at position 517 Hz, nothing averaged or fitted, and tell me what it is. 6.9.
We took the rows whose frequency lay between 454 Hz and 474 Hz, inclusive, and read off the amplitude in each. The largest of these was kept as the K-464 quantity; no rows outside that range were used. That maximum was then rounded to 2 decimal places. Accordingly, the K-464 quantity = 6.83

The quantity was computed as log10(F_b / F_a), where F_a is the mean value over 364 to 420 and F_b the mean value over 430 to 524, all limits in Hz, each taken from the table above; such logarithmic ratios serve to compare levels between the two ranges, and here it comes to -0.047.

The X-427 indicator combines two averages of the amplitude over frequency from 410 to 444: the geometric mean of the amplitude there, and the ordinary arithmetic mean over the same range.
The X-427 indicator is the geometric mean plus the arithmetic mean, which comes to 13.17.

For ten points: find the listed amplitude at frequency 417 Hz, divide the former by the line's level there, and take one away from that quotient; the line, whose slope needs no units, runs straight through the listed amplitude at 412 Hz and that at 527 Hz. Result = -0.041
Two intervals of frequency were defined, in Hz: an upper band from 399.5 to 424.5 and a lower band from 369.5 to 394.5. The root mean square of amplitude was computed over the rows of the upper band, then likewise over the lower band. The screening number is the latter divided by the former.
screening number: 1.04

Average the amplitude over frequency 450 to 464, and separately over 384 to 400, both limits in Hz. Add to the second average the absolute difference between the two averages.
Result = 6.56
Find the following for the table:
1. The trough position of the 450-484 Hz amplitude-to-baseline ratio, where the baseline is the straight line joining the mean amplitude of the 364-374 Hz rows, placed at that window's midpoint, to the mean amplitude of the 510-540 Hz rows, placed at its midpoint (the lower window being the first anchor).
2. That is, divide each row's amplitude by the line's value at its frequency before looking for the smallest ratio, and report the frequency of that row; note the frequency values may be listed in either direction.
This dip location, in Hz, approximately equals 467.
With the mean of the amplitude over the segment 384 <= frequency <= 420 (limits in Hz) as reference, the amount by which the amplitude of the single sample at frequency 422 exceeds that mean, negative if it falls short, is 0.1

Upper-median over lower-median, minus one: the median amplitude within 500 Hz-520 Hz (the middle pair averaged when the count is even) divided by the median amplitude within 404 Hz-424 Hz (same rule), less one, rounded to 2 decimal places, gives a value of 0.01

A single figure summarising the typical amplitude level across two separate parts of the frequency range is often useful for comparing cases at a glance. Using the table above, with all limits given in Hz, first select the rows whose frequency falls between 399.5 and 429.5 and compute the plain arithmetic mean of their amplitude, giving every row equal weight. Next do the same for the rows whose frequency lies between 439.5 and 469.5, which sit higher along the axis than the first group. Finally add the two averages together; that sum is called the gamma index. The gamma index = 13.1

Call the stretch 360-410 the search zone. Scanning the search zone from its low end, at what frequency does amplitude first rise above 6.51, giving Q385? 362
